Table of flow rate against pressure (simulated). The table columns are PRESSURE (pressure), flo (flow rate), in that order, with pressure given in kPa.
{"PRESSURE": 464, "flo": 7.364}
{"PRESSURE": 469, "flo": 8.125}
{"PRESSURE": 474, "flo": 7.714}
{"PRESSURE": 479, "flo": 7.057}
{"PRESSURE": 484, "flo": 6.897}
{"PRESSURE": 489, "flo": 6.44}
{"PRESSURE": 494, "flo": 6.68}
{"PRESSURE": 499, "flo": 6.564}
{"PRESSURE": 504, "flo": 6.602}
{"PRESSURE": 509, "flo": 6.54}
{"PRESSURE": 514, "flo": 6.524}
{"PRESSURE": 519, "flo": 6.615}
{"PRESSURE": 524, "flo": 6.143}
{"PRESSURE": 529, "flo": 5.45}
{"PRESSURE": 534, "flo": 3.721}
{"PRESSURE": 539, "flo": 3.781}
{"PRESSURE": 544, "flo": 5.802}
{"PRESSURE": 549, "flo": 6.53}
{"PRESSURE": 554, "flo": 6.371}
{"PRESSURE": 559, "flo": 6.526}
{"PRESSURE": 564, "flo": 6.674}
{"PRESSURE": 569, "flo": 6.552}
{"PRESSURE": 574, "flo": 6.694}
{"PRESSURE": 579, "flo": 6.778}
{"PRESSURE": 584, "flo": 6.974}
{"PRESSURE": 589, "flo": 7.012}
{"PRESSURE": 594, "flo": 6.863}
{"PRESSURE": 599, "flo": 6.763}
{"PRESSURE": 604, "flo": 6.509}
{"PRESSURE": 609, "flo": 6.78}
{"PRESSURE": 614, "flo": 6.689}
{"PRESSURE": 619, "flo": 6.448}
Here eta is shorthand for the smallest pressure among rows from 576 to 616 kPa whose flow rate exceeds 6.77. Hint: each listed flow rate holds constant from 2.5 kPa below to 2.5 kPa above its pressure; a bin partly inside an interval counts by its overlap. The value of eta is 579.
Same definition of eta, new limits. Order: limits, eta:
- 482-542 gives 484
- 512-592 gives 579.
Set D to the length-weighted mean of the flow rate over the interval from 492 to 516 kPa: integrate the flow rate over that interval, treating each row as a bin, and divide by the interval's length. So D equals 6.6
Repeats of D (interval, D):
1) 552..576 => 6.6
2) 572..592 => 6.9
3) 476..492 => 6.8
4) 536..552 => 5.4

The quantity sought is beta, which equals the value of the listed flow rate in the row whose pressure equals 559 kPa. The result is 6.526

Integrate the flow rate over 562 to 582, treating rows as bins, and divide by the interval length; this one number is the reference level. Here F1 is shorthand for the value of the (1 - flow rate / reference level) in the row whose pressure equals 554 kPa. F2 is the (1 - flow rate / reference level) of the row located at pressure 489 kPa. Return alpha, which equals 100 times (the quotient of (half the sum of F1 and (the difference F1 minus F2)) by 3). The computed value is 0.9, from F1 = 0.047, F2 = 0.04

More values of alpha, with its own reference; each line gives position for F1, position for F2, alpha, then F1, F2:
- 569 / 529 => -2.4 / 0.019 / 0.18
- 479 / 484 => -1.3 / -0.056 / -0.03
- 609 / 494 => -0.5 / -0.015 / 0.00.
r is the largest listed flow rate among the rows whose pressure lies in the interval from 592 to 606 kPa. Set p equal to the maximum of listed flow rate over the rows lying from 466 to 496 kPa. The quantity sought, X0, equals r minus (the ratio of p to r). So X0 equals 5.68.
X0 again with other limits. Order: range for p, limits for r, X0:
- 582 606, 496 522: 5.55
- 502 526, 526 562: 5.52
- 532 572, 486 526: 5.68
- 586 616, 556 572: 5.62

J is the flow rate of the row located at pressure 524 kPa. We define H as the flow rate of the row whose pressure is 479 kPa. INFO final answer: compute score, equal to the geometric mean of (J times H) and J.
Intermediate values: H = 7.057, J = 6.143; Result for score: 16.3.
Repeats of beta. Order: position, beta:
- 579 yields 6.778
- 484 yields 6.897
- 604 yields 6.509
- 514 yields 6.524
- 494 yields 6.68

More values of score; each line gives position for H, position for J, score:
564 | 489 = 16.6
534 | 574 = 12.9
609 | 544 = 15.1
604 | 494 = 17.0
